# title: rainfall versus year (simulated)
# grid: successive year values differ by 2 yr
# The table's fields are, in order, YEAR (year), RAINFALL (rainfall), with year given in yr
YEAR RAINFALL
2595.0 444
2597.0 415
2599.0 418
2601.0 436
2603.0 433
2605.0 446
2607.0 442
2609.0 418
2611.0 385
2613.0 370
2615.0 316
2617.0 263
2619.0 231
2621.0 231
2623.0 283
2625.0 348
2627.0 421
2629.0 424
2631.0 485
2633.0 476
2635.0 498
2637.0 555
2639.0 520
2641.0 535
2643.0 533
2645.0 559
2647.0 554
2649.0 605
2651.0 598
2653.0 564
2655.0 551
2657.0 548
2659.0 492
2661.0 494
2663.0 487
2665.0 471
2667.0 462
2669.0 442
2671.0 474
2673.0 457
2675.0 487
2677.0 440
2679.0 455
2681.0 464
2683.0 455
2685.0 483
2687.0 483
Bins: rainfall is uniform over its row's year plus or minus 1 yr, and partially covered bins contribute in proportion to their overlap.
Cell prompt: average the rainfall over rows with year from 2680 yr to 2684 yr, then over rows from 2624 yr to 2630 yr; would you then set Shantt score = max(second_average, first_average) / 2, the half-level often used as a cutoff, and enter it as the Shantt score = 230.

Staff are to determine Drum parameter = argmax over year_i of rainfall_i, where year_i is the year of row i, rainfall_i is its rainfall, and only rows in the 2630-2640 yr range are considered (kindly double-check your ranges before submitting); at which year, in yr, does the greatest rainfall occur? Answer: 2637.0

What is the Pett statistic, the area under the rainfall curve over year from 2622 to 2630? 2952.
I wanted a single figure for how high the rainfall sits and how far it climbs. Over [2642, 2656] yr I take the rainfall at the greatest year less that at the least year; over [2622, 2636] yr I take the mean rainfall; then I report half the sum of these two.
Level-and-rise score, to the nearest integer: 219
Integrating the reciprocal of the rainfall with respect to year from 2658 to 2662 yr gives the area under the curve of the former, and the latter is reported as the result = 0.008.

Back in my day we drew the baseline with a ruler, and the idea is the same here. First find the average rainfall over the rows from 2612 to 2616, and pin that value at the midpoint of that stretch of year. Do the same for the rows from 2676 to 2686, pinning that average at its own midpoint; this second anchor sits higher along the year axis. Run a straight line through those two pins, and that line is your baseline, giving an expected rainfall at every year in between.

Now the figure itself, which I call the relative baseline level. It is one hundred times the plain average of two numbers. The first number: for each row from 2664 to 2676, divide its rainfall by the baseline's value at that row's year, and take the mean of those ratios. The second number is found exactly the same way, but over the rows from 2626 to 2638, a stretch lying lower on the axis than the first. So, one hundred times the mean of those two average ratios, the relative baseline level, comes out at 116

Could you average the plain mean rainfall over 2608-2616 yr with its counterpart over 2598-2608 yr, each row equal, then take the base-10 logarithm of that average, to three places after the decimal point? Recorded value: 2.606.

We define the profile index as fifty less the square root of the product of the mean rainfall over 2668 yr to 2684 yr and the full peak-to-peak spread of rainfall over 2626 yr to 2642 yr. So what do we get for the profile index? -198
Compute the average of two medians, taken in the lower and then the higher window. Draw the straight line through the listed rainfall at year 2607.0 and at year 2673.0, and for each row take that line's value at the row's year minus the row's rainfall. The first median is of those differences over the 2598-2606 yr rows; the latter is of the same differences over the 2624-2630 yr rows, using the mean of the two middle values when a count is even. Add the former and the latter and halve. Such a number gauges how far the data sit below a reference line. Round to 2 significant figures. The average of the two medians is 16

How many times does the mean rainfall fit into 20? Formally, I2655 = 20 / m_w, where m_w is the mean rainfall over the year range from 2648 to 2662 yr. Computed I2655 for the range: 0.036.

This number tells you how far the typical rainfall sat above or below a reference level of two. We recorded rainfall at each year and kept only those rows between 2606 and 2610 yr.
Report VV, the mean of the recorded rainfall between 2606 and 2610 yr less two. 428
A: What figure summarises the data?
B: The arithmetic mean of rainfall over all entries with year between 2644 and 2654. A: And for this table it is 576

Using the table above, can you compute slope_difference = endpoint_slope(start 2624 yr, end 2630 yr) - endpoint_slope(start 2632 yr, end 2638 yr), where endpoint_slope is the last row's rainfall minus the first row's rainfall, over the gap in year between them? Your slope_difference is -1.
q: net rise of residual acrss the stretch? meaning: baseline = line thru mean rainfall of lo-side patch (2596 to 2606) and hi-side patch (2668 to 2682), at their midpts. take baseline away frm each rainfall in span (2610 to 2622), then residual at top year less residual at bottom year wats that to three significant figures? -158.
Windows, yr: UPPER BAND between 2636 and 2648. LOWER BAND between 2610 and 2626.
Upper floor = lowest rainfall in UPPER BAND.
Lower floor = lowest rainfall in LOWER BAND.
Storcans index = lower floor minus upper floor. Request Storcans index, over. -289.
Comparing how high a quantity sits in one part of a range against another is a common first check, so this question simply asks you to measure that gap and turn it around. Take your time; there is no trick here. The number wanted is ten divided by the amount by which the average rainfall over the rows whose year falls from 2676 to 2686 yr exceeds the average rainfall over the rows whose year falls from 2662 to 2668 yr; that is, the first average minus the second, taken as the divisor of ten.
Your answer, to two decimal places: -0.72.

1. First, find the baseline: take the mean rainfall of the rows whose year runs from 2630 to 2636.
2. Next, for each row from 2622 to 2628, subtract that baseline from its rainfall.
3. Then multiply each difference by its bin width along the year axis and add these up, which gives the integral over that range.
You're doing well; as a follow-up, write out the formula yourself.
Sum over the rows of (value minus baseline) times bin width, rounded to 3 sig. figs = -814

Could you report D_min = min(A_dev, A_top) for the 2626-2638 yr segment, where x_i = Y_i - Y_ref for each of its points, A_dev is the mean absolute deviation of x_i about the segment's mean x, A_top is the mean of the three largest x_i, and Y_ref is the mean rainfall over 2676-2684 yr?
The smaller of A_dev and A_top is 36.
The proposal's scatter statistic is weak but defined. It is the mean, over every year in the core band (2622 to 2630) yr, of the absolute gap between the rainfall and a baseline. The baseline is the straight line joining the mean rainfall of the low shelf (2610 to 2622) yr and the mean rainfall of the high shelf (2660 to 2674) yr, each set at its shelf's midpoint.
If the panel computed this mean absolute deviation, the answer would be 56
